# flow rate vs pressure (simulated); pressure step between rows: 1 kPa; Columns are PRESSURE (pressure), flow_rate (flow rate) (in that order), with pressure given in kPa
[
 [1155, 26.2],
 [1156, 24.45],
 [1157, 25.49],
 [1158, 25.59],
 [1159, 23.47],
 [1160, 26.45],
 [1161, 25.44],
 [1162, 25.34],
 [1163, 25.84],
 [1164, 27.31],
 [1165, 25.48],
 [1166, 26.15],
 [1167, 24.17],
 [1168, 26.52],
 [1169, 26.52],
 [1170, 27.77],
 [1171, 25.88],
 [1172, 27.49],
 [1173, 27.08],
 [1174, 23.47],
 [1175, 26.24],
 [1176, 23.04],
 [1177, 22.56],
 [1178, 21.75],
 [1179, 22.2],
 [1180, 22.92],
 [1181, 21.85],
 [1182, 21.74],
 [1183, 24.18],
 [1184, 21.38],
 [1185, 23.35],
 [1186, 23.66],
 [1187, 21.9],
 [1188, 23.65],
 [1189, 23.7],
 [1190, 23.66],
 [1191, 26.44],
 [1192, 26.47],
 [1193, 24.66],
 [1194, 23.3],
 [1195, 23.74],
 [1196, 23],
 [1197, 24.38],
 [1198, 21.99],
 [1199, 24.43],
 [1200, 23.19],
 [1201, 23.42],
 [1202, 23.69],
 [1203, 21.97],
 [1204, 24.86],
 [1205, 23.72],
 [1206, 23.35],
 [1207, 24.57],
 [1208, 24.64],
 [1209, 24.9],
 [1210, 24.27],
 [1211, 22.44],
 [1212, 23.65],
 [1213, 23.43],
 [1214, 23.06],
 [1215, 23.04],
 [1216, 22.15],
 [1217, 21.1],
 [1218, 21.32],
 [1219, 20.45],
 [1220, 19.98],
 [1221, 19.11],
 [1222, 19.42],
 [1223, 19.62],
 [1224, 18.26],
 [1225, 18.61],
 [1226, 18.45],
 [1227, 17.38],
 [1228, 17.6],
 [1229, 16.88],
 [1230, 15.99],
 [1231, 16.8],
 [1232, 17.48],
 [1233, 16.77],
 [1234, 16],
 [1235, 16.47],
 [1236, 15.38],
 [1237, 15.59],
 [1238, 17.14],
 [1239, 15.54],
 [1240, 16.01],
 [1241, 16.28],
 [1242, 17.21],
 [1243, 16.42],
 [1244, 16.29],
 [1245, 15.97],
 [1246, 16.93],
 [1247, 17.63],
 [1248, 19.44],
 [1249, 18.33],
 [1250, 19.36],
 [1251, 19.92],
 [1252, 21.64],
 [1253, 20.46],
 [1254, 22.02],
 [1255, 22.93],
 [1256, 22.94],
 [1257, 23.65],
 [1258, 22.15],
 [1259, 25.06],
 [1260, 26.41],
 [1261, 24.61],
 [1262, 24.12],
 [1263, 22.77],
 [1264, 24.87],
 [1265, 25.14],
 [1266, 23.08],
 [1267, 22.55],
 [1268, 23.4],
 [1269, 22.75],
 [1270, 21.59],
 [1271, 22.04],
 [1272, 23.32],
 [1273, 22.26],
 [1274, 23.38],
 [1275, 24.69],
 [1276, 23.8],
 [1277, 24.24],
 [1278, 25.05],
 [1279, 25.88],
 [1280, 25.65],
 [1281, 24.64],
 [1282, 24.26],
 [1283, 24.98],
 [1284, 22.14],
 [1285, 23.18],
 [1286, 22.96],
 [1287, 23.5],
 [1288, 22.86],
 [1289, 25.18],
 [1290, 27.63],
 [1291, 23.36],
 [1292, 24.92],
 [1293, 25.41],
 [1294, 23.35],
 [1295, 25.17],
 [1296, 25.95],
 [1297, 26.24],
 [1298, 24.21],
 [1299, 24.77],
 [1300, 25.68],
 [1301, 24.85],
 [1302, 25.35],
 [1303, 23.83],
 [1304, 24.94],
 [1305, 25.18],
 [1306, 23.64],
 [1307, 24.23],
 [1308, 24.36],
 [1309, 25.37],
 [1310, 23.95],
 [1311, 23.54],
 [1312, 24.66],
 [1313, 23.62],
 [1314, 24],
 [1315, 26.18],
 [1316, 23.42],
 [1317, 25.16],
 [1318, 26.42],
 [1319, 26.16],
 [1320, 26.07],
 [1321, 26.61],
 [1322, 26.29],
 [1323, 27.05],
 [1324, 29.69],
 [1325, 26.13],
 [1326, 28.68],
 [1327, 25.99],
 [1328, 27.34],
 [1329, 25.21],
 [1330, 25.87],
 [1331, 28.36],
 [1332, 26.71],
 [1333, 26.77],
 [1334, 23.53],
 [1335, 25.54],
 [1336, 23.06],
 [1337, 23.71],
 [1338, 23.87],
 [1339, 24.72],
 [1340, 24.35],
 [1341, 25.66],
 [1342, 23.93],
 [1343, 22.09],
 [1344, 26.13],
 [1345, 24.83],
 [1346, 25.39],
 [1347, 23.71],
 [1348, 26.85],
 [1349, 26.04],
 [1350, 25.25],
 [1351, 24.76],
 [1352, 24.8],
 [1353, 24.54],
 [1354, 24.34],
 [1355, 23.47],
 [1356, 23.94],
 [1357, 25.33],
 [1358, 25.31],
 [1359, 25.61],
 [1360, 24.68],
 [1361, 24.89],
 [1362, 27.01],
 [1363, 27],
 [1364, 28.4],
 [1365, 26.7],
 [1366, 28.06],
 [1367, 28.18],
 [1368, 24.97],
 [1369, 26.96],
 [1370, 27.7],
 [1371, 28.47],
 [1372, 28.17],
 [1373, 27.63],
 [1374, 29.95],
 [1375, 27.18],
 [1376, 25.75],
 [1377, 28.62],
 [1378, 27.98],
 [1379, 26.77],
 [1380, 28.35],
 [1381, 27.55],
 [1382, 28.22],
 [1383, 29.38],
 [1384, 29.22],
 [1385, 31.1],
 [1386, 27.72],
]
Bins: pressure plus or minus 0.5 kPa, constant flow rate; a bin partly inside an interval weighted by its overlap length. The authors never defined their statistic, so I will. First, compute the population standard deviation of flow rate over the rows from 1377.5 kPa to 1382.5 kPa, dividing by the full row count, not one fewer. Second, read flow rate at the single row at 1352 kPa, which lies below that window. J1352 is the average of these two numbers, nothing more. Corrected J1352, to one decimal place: 12.7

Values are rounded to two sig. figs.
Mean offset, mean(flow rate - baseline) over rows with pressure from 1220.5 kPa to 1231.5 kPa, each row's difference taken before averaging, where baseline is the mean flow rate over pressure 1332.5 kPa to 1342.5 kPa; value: -6.5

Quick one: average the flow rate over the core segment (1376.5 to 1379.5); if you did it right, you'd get 28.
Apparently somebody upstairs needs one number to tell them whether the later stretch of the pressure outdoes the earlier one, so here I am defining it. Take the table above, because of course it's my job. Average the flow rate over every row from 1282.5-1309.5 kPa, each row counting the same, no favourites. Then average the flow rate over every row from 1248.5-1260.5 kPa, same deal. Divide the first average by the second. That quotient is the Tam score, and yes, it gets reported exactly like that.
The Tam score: 1.11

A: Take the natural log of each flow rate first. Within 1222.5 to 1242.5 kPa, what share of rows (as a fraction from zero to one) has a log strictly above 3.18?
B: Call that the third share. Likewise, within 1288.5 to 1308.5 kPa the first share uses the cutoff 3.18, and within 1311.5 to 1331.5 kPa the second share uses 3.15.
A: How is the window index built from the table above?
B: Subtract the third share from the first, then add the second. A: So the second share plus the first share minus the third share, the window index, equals 1.8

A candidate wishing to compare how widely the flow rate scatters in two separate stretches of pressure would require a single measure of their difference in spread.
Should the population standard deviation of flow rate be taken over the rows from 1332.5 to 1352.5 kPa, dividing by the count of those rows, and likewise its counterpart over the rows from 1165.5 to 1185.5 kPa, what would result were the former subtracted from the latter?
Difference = 0.90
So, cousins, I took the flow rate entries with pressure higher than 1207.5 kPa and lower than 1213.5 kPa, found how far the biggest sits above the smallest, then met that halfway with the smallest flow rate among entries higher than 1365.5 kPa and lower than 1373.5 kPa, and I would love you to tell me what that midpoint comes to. 13.7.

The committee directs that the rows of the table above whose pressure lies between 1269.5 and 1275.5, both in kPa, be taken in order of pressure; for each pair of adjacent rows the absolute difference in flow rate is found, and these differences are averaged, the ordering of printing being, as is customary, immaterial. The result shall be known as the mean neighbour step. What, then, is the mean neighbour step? 1.0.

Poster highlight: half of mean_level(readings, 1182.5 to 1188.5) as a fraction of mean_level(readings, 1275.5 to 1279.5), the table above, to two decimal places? 0.47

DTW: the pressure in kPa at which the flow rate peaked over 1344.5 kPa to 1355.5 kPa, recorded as 1348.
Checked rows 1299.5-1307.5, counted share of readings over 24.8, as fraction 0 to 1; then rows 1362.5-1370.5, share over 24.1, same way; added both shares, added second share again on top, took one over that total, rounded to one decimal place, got 0.4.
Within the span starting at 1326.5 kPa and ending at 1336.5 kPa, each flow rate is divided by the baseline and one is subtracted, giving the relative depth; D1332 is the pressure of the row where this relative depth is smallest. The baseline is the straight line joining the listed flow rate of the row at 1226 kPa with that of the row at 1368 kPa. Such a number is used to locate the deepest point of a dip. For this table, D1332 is 1336 kPa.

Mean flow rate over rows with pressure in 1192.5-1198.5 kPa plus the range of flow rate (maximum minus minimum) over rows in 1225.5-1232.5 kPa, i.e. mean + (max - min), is 26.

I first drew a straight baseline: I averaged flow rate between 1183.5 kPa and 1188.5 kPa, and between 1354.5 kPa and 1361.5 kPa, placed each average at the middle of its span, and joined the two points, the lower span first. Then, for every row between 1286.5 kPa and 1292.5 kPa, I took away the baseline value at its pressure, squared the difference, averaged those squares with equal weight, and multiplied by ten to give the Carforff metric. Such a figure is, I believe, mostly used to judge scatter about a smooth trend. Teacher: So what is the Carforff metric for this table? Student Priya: 29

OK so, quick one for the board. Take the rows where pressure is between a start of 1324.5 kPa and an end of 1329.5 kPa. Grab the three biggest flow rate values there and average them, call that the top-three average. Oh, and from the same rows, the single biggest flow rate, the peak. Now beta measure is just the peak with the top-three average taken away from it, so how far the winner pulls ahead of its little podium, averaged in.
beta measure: 1.3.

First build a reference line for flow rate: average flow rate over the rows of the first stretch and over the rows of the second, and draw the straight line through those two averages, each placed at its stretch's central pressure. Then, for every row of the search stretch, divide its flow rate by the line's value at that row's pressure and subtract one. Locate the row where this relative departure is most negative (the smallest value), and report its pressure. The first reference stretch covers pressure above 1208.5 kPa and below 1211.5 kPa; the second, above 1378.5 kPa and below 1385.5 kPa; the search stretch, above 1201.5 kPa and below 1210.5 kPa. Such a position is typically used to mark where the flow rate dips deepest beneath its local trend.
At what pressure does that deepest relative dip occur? 1203 kPa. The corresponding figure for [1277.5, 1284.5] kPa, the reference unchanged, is 1284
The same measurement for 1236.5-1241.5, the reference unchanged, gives 1239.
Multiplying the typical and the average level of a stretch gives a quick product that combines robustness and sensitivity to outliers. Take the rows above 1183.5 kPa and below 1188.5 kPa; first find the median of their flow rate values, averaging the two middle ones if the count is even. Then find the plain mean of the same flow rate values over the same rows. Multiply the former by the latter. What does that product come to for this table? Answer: 532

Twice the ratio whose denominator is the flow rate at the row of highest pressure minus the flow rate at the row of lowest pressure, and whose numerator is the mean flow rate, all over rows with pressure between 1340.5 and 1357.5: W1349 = -150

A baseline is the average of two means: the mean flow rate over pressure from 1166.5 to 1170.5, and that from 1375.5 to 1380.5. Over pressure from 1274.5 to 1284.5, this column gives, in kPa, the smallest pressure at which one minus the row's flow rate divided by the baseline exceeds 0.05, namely 1275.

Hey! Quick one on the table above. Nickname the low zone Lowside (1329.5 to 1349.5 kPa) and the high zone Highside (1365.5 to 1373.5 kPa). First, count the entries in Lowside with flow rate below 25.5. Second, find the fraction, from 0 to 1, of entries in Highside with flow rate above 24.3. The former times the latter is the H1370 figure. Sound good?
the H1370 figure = 11.0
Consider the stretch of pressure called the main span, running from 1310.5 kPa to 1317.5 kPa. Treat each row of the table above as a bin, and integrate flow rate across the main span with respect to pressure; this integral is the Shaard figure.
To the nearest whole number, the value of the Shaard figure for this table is 171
